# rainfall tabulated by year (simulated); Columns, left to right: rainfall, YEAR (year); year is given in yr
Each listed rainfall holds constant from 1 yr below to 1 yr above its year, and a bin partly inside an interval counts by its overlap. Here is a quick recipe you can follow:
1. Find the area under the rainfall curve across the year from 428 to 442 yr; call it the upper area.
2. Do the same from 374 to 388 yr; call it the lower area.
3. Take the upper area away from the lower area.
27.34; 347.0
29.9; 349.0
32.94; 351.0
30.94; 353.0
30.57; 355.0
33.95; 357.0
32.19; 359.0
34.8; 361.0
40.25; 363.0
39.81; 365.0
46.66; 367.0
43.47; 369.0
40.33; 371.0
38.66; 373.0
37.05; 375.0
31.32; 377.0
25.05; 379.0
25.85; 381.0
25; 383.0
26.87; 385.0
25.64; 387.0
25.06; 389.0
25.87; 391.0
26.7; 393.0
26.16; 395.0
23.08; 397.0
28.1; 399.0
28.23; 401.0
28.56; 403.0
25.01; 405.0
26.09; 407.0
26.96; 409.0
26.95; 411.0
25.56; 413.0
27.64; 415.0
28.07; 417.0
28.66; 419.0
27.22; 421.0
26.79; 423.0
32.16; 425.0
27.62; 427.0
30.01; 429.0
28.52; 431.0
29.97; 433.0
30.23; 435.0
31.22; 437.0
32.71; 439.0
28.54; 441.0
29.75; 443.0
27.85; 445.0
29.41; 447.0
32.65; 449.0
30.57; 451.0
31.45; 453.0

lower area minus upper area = -29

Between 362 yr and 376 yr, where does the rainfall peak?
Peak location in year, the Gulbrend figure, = 367.0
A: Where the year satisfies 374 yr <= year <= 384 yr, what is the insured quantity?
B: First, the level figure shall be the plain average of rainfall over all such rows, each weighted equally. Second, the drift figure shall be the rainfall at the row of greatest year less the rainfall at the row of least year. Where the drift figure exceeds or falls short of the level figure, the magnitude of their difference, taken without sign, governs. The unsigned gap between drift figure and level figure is 40.9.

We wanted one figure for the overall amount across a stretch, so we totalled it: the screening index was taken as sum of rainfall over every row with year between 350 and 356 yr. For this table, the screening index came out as 94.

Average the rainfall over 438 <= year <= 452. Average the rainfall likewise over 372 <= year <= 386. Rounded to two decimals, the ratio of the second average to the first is 0.99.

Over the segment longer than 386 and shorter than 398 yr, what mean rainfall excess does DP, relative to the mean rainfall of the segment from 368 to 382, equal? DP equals -9.1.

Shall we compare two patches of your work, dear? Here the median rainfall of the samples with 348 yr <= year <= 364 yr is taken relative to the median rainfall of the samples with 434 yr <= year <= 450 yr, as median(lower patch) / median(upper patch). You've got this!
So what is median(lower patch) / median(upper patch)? 1.09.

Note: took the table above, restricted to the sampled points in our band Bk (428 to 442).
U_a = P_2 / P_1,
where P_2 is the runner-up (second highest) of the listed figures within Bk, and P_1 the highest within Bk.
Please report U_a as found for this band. 0.95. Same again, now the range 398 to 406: 0.99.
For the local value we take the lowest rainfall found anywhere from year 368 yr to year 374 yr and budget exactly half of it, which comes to 19.3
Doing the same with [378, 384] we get 12.5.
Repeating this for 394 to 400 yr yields 11.5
